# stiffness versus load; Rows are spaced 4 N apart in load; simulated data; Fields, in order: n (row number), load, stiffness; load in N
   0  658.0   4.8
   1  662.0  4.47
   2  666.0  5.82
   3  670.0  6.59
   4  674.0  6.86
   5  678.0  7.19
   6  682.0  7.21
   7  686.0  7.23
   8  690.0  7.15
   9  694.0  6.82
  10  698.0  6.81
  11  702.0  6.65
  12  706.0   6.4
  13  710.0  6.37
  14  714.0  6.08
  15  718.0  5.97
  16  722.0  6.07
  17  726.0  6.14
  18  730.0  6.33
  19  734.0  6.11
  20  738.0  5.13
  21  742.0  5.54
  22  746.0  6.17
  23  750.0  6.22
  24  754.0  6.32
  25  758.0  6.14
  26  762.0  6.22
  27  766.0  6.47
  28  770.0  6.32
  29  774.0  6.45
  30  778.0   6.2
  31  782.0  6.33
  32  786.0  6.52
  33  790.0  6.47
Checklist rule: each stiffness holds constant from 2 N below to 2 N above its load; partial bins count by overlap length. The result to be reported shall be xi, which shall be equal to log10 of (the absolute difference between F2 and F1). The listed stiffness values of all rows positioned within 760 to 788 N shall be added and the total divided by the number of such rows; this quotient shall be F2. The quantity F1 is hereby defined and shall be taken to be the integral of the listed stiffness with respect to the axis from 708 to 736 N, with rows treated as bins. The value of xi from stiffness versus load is 2.22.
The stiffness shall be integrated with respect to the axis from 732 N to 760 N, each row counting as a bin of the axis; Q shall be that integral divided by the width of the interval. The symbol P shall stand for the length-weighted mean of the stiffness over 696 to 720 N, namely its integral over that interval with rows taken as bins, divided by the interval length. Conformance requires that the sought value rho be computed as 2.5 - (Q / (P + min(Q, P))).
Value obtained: 2.02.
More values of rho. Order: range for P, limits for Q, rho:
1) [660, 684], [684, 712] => 1.97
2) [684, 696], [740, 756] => 2.04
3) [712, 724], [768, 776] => 1.97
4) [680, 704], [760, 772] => 2.02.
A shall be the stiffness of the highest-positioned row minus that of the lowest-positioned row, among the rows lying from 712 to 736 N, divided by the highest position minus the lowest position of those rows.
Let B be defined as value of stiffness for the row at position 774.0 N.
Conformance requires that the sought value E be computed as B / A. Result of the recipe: 4300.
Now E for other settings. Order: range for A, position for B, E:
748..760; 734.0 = -611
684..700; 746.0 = -176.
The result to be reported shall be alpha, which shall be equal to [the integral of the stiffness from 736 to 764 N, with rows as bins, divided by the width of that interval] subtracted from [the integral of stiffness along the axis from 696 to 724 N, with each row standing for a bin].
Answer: 171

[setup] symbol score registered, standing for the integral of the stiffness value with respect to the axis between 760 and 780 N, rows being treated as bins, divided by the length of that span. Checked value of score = 6.3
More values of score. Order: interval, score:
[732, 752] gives 5.8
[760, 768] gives 6.3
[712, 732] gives 6.1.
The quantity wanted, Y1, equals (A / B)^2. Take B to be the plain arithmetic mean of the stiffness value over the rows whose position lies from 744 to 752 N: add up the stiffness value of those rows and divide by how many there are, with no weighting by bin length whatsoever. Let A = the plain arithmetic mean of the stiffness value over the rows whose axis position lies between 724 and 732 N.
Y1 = 1.01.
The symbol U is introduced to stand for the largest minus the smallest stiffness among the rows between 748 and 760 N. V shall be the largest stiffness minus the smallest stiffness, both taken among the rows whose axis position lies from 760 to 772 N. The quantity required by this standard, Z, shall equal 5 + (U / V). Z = 5.7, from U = 0.18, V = 0.25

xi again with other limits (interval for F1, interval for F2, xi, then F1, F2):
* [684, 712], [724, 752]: 2.26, 190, 5.95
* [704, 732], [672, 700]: 2.22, 173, 7.04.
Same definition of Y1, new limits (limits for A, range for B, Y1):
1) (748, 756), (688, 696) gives 0.81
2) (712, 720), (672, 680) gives 0.74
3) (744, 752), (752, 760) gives 0.99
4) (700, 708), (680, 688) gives 0.82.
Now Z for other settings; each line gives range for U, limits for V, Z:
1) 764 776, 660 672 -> 5.1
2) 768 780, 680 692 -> 8.1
